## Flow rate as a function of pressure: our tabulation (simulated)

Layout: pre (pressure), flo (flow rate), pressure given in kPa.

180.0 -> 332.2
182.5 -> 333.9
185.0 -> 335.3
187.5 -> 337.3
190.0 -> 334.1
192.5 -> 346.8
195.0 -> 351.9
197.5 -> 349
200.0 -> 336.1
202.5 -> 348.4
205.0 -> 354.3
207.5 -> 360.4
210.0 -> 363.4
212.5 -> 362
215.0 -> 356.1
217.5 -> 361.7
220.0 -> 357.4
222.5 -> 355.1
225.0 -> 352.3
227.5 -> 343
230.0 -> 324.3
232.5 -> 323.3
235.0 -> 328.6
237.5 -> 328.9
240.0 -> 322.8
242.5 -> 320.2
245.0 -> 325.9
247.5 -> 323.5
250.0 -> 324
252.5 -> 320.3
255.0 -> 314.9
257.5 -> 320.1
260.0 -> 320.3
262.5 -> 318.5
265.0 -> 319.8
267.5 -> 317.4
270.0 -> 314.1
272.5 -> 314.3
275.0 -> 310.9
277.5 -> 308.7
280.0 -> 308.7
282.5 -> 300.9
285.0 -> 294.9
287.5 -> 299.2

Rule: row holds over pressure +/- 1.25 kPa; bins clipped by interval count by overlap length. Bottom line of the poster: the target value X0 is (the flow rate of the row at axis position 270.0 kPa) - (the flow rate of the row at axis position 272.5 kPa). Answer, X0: 0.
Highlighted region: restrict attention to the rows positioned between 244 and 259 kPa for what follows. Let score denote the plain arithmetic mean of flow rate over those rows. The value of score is 321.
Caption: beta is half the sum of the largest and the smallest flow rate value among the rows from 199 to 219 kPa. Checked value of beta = 350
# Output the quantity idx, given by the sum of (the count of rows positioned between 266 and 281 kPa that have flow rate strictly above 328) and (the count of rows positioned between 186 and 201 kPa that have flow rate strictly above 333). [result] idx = 6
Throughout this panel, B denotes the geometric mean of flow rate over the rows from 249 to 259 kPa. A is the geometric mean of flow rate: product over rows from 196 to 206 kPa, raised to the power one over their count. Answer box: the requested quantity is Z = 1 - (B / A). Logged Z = 0.08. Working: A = 347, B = 320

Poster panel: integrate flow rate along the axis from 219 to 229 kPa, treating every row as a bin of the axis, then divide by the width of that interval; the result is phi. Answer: 351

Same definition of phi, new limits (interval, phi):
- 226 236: 330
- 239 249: 323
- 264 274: 316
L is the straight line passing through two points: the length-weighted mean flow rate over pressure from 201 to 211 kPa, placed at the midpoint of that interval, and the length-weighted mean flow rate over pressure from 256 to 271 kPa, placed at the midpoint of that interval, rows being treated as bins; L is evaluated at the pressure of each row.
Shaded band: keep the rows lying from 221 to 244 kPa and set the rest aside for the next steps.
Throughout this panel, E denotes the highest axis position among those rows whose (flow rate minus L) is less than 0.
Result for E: 242.5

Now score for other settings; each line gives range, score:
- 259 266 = 320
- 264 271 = 317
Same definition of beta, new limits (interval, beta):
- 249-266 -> 319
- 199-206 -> 345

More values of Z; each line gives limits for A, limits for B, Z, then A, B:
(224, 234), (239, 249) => 0.04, 335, 323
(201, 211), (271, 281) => 0.13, 357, 311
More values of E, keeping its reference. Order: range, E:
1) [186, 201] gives 200.0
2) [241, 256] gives 255.0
